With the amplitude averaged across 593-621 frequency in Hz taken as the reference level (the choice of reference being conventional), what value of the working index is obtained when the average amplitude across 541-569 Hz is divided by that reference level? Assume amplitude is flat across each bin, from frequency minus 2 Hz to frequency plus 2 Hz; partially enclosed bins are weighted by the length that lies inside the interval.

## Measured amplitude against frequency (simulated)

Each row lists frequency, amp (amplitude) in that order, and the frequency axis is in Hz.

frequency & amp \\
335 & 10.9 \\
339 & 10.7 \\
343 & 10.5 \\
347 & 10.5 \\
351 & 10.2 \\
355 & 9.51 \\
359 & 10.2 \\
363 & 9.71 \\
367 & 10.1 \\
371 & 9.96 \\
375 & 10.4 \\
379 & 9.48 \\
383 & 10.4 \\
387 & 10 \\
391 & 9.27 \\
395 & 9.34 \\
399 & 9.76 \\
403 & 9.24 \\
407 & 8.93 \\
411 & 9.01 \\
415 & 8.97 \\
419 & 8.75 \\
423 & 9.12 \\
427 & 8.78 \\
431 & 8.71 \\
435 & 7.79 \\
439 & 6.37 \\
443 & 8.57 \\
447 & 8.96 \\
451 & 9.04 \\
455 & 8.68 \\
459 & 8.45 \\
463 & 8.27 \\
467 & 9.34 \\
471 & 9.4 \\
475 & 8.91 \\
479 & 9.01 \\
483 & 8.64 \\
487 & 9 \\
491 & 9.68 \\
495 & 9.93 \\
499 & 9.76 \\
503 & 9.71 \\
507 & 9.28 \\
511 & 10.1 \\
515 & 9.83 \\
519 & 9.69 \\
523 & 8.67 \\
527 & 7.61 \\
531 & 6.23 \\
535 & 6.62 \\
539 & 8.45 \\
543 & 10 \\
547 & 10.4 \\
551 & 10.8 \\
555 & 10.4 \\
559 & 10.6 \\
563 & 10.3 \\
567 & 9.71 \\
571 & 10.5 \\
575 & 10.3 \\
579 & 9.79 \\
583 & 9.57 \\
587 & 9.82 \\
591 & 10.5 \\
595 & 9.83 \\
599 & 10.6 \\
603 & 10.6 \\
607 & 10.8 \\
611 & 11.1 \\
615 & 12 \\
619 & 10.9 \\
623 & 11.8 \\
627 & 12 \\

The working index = 0.95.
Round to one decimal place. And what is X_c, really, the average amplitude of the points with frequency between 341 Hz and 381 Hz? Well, 10.1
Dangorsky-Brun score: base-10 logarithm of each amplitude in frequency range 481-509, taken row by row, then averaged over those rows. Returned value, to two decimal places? 0.97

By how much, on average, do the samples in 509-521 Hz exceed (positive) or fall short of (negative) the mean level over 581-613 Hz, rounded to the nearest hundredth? -0.48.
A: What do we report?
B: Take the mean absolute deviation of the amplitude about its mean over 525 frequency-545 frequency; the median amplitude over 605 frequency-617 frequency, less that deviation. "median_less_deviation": 9.9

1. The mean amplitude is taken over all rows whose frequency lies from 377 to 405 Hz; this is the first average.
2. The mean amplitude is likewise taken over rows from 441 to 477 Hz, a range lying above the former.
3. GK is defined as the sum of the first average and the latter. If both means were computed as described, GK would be 18.5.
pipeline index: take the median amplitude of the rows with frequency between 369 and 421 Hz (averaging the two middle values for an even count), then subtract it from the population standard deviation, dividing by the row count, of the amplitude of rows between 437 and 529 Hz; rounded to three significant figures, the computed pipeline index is -8.52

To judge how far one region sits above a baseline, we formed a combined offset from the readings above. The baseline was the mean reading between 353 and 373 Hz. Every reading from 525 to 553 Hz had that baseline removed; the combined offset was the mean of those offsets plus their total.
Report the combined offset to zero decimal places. -10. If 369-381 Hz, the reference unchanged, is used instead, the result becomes 0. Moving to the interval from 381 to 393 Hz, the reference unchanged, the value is 0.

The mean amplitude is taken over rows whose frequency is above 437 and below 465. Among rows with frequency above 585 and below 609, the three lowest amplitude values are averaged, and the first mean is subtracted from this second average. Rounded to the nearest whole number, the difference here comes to 2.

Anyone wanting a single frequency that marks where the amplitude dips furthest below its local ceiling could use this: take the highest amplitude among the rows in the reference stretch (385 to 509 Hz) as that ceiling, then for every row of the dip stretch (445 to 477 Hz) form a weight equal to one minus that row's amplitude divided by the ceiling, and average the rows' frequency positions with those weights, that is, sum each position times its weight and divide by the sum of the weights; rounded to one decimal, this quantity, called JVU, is 460.3 Hz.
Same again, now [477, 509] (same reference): 489.1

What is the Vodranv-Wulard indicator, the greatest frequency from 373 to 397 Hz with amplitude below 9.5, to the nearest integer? 395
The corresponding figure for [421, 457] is 455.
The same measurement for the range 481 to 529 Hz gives 527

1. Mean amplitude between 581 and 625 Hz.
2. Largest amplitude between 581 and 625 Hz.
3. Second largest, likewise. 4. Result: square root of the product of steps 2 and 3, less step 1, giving 1.22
